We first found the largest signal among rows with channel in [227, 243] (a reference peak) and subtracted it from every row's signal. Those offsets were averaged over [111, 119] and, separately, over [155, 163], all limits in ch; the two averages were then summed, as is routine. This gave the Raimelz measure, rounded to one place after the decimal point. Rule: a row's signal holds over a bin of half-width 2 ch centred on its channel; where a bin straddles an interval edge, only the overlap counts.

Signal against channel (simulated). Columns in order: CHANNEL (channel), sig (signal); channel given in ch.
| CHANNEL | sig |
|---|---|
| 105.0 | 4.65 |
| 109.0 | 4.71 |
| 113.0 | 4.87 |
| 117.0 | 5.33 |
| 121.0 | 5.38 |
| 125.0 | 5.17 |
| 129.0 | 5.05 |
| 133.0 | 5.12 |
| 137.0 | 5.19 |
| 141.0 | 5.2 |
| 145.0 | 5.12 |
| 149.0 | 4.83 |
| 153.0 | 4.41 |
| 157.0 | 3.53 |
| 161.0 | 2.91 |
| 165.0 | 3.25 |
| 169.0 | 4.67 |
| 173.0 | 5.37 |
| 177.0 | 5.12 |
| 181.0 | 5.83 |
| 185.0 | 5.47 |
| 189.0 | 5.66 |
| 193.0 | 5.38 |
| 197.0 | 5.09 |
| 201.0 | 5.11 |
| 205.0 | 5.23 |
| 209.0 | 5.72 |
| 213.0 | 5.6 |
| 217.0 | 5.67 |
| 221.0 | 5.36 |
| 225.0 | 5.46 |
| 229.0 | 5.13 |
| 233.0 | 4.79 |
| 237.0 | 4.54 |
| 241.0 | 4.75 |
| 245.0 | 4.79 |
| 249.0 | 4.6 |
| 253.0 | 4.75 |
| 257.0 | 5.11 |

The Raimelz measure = -1.9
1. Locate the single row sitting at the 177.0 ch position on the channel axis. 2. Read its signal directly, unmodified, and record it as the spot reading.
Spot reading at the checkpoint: 5.12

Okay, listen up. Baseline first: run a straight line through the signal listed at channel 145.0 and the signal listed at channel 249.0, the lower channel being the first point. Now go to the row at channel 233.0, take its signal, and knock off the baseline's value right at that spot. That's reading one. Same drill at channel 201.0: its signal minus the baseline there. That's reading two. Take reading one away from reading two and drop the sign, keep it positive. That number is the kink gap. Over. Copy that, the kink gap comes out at 0.16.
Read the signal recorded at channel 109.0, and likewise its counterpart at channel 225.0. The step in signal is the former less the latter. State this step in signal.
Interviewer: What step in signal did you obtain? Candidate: -0.75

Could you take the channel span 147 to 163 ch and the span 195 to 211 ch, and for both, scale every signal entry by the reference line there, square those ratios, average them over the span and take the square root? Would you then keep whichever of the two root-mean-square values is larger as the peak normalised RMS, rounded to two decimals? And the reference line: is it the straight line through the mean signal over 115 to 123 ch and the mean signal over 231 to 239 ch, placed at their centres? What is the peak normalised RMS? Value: 1.09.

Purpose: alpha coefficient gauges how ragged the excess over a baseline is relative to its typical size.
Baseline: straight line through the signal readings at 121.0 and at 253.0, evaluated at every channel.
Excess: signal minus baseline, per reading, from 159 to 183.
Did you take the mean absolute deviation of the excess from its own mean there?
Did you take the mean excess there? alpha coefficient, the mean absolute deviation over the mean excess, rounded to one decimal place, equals -1.6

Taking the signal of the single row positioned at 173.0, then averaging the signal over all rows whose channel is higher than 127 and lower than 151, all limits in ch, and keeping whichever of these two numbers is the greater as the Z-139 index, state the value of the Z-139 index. 5.37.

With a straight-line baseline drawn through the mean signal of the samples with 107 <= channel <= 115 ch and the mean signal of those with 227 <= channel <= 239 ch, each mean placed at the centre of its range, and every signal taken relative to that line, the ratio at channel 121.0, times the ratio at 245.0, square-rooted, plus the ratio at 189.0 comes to 2.23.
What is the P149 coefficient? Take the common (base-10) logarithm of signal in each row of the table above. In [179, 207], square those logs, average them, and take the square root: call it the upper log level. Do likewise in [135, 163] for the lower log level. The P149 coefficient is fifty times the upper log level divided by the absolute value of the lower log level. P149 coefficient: 57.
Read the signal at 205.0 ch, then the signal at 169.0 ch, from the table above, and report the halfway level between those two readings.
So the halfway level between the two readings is 4.95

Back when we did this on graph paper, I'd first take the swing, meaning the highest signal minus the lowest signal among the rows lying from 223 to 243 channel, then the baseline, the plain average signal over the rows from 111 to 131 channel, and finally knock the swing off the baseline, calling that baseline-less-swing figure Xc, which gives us 4.2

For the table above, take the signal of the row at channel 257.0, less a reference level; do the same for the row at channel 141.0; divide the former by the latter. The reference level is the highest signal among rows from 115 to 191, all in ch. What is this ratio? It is 1.1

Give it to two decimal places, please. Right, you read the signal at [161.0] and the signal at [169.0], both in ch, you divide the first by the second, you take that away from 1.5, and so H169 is 0.88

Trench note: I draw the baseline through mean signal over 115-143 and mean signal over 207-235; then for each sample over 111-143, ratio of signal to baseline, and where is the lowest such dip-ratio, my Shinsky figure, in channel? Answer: 113.0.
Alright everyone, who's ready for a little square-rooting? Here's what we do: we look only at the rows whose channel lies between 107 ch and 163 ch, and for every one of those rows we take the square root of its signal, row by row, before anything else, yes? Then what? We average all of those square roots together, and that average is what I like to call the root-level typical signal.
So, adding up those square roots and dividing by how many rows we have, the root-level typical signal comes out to 2.18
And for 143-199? 2.17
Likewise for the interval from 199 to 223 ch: 2.33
